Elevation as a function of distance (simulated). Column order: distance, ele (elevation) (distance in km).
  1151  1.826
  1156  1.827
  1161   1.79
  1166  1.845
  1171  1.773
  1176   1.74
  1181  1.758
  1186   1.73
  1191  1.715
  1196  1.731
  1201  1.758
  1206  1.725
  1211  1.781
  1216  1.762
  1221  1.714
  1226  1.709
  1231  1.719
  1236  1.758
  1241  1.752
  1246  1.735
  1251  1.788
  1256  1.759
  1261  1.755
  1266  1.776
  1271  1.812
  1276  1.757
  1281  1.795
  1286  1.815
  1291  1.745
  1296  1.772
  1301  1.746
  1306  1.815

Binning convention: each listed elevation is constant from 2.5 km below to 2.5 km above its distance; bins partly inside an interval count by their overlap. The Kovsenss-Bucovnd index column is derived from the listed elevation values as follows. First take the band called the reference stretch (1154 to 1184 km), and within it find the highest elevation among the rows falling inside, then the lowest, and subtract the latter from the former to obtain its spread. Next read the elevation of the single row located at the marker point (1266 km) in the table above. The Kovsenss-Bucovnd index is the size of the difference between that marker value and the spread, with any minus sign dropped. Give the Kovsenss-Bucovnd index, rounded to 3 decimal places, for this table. 1.671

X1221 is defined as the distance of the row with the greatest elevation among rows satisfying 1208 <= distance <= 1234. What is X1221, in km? 1211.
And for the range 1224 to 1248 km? 1236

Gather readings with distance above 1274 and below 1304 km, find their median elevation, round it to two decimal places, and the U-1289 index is 1.76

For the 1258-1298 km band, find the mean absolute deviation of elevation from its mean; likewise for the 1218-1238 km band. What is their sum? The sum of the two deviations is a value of 0.0382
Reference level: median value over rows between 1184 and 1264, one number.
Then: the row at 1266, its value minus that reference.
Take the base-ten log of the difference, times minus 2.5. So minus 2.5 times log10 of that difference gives 3.7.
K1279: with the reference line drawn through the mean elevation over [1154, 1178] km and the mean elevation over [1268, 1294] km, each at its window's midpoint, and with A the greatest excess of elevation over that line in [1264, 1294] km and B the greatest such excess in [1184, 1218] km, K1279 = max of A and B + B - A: -0.01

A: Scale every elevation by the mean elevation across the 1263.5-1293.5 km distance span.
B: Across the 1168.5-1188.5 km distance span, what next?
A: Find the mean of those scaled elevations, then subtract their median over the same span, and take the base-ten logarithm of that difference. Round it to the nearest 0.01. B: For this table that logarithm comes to -3.15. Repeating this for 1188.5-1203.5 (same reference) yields -2.69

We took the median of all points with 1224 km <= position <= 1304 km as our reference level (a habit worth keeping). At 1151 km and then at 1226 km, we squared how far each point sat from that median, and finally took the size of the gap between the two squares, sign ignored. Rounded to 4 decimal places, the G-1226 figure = 0.0023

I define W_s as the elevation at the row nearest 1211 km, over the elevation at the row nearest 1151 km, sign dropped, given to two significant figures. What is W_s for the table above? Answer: 0.98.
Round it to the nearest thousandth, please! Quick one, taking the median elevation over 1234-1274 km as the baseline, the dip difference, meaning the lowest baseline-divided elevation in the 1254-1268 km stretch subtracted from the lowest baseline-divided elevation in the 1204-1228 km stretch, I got -0.026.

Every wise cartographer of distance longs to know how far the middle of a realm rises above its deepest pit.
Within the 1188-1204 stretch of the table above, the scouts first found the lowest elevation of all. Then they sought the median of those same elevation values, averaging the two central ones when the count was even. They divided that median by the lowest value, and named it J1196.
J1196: 1.01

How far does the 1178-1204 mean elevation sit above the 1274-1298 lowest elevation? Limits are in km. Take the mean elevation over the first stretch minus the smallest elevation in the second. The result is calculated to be -0.01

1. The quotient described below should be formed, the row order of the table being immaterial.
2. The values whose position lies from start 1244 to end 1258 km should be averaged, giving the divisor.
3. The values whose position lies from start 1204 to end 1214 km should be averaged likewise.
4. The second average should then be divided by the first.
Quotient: 1.00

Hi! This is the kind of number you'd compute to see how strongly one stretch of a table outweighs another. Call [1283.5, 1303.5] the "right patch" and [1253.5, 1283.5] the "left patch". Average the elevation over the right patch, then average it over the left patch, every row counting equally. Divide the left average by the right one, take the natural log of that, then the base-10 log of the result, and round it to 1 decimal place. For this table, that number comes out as -2.5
